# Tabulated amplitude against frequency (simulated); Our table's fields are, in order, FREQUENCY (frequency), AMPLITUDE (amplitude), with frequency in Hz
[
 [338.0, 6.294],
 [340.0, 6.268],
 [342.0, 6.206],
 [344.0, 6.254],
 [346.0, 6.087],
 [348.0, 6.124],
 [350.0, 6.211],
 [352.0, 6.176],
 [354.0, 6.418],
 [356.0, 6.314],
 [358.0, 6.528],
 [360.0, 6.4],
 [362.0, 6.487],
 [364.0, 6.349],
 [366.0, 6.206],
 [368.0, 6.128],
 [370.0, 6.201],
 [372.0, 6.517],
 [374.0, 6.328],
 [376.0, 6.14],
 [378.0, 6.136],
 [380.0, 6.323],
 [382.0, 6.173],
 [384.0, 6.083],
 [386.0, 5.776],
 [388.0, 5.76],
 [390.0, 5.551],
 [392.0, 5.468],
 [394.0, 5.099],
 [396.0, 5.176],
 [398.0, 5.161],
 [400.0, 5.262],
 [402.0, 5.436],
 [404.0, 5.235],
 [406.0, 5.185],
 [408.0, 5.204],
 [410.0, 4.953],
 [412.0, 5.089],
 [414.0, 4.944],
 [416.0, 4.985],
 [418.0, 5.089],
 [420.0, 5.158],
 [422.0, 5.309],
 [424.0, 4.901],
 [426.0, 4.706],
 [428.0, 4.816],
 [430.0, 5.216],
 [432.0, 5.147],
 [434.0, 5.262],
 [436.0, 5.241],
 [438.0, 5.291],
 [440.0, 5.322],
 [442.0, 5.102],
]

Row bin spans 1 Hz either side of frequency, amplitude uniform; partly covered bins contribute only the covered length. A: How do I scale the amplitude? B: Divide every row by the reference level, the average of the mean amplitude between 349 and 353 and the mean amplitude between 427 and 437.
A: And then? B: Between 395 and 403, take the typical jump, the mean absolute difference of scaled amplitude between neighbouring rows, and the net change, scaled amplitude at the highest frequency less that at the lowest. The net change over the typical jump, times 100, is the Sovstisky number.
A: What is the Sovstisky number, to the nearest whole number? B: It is 269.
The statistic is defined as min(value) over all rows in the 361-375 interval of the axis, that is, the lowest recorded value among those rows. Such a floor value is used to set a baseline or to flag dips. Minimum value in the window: 6.128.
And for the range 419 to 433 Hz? 4.706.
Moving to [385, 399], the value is 5.099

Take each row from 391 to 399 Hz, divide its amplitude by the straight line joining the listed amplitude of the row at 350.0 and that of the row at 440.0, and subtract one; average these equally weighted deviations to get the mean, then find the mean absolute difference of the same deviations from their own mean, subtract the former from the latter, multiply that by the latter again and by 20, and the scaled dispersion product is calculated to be 0.042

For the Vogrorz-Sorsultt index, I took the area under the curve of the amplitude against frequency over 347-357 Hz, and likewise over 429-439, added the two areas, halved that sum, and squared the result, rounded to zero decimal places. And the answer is 3295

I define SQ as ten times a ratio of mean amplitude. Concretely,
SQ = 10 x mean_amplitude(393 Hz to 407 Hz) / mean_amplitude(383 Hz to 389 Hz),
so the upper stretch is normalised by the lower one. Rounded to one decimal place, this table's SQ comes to 8.9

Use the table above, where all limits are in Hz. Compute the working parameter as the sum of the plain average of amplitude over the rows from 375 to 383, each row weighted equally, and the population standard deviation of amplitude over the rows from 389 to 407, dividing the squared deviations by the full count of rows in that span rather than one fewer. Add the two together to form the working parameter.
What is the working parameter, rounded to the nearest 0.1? 6.3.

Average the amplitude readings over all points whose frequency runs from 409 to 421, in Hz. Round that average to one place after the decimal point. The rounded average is 5.0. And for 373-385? 6.2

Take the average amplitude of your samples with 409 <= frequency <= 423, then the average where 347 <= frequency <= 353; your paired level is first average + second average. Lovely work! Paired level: 11.25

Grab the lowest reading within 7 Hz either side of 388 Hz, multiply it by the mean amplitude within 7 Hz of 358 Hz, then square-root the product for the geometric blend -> 5.70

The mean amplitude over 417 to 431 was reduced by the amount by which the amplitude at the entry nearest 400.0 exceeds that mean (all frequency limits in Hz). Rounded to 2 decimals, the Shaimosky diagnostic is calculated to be 4.79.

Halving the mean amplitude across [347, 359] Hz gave 3.15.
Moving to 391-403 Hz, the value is 2.63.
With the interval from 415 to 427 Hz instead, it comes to 2.51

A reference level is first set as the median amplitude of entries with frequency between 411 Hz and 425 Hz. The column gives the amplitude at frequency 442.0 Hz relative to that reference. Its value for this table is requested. 0.0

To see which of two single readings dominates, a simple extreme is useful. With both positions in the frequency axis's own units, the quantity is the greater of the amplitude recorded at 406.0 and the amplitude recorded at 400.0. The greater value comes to 5.3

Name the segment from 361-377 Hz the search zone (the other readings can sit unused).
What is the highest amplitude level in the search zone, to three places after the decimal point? 6.517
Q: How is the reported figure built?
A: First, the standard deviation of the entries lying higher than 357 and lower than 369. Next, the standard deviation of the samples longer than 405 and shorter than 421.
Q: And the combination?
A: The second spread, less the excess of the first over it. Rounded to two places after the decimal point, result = 0.05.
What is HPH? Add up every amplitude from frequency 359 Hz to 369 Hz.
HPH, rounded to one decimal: 31.6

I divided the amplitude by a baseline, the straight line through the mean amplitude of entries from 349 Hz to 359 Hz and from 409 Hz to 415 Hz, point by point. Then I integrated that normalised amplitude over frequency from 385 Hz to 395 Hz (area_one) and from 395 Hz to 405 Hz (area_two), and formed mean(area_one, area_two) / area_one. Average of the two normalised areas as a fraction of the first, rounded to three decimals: 0.996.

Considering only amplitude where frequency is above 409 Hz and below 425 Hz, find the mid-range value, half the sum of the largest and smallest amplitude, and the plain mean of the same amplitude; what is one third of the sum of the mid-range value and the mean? 3.39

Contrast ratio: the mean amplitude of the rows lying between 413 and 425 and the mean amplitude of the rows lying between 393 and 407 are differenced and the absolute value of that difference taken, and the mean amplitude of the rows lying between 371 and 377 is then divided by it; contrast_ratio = 40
